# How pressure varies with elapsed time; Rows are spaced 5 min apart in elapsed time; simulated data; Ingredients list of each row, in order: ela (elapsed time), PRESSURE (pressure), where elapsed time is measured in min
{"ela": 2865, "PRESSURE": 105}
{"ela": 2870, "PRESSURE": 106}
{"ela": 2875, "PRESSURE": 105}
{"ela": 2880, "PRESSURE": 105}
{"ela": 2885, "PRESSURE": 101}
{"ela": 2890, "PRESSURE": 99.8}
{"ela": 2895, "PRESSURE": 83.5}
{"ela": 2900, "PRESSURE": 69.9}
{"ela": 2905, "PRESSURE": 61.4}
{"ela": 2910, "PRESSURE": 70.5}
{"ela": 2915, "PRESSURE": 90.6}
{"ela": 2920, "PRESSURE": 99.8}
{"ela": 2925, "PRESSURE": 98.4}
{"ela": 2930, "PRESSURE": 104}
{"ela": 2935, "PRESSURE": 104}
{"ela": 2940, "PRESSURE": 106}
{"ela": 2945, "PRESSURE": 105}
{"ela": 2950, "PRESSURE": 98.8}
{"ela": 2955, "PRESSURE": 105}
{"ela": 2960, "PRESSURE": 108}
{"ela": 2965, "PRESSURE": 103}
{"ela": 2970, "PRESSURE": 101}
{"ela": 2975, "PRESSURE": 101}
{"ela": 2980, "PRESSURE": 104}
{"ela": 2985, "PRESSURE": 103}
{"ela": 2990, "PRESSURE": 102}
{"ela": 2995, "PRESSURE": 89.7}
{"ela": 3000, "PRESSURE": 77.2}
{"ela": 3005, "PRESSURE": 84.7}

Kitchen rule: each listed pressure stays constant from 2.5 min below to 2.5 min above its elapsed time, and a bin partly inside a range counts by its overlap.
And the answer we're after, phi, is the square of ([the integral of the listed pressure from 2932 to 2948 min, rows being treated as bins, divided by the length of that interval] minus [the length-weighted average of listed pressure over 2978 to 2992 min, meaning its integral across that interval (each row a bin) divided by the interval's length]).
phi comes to 3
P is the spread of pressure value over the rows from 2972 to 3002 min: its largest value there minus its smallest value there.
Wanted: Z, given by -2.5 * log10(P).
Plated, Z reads -3.6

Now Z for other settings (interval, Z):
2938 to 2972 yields -2.4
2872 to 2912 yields -4.1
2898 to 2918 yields -3.7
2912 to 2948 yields -3.0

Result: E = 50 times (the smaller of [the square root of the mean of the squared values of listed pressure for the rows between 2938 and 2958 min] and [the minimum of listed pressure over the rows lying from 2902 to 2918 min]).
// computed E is 3070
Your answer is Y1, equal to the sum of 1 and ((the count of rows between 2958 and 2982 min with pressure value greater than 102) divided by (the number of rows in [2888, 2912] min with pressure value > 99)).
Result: 4.0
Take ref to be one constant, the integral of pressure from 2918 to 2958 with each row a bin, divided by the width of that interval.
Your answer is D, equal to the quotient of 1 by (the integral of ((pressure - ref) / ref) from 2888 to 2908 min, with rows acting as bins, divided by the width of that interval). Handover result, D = -4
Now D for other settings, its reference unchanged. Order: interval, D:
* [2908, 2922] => -7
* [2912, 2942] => -36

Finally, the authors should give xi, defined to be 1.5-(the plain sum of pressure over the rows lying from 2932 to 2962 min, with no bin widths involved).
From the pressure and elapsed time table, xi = -625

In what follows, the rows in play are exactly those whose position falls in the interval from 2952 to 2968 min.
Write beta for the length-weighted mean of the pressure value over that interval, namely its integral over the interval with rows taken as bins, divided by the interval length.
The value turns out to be 105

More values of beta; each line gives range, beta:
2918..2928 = 99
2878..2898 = 96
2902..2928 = 84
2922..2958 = 103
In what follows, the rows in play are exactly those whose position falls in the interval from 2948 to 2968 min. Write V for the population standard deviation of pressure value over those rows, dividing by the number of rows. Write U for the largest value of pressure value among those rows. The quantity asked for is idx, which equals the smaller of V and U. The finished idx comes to 3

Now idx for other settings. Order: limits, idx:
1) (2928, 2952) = 2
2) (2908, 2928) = 12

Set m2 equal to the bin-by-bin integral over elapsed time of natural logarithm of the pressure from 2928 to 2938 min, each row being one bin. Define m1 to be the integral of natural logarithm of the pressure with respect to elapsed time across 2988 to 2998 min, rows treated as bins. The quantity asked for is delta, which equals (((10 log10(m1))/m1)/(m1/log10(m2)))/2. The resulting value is 0.0067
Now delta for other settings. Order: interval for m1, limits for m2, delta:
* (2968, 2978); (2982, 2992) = 0.0065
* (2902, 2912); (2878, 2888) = 0.0077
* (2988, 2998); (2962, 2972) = 0.0067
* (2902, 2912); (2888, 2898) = 0.0076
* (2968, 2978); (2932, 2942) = 0.0065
